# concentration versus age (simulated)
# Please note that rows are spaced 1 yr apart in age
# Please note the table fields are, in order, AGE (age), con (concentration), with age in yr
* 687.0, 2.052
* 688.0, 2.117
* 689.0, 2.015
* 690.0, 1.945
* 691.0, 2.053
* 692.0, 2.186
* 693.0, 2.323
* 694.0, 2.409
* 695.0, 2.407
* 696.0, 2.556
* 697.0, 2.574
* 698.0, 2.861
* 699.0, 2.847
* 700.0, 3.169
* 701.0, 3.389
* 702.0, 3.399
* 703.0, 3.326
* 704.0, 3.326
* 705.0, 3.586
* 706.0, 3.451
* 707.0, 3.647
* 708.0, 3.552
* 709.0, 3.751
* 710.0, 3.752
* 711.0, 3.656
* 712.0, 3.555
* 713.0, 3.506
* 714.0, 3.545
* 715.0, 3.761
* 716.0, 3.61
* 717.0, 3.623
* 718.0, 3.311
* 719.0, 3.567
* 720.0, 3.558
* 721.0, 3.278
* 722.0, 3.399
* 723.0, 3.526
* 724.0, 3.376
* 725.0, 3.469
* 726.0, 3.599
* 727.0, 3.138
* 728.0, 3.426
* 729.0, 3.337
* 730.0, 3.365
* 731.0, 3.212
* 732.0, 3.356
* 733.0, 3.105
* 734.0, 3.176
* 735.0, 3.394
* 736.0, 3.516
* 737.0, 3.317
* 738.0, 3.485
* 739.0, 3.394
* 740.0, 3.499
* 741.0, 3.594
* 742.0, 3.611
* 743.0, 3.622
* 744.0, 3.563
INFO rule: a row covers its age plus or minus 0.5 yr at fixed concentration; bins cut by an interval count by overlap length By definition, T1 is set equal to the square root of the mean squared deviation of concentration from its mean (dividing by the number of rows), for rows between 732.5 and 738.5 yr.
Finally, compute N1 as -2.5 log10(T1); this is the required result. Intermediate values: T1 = 0.151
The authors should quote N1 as 2.05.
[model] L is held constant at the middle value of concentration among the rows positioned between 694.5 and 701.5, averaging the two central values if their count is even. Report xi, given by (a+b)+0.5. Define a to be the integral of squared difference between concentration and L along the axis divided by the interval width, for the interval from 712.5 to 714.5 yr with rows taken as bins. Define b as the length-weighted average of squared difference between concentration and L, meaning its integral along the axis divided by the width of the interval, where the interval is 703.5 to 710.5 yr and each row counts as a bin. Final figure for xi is 1.52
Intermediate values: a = 0.46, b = 0.6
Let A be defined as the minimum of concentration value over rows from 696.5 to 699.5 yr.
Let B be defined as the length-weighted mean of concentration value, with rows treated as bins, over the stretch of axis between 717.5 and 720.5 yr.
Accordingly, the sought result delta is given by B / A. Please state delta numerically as 1.35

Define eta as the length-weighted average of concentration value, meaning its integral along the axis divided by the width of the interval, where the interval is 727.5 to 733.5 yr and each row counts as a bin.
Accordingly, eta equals 3.30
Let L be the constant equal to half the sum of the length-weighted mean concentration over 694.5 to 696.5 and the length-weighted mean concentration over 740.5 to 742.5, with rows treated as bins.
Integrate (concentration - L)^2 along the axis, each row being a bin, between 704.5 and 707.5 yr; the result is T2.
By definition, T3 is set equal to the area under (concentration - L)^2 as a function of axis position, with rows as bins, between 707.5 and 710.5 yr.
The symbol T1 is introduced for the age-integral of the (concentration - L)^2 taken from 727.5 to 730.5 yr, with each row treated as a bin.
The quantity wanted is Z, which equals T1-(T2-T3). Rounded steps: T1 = 0.34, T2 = 0.8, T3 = 1.27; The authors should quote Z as 0.78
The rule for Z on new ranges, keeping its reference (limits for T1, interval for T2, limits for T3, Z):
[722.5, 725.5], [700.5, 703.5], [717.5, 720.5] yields 0.81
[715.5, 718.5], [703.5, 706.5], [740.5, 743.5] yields 1.15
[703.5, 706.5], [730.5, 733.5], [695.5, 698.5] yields 0.90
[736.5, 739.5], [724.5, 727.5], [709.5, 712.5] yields 1.04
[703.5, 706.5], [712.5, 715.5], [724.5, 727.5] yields 0.06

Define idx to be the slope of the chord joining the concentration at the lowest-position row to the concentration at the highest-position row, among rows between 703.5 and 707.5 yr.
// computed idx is 0.11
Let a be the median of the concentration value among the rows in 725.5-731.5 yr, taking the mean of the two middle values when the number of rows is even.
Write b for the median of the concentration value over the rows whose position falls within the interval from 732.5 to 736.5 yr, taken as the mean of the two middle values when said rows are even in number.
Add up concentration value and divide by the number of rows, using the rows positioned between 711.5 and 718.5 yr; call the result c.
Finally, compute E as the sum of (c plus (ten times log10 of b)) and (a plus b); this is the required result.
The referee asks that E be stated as 15.4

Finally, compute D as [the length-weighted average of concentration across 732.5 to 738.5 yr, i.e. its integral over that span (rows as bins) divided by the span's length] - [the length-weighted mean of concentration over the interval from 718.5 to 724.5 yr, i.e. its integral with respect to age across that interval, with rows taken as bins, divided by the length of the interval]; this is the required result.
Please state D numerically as -0.1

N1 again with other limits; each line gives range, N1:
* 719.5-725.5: 2.56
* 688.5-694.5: 1.94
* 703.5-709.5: 2.17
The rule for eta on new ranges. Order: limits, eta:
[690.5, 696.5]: 2.32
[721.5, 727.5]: 3.42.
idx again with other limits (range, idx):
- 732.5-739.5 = 0.05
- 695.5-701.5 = 0.17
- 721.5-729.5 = -0.01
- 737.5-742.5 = 0.03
